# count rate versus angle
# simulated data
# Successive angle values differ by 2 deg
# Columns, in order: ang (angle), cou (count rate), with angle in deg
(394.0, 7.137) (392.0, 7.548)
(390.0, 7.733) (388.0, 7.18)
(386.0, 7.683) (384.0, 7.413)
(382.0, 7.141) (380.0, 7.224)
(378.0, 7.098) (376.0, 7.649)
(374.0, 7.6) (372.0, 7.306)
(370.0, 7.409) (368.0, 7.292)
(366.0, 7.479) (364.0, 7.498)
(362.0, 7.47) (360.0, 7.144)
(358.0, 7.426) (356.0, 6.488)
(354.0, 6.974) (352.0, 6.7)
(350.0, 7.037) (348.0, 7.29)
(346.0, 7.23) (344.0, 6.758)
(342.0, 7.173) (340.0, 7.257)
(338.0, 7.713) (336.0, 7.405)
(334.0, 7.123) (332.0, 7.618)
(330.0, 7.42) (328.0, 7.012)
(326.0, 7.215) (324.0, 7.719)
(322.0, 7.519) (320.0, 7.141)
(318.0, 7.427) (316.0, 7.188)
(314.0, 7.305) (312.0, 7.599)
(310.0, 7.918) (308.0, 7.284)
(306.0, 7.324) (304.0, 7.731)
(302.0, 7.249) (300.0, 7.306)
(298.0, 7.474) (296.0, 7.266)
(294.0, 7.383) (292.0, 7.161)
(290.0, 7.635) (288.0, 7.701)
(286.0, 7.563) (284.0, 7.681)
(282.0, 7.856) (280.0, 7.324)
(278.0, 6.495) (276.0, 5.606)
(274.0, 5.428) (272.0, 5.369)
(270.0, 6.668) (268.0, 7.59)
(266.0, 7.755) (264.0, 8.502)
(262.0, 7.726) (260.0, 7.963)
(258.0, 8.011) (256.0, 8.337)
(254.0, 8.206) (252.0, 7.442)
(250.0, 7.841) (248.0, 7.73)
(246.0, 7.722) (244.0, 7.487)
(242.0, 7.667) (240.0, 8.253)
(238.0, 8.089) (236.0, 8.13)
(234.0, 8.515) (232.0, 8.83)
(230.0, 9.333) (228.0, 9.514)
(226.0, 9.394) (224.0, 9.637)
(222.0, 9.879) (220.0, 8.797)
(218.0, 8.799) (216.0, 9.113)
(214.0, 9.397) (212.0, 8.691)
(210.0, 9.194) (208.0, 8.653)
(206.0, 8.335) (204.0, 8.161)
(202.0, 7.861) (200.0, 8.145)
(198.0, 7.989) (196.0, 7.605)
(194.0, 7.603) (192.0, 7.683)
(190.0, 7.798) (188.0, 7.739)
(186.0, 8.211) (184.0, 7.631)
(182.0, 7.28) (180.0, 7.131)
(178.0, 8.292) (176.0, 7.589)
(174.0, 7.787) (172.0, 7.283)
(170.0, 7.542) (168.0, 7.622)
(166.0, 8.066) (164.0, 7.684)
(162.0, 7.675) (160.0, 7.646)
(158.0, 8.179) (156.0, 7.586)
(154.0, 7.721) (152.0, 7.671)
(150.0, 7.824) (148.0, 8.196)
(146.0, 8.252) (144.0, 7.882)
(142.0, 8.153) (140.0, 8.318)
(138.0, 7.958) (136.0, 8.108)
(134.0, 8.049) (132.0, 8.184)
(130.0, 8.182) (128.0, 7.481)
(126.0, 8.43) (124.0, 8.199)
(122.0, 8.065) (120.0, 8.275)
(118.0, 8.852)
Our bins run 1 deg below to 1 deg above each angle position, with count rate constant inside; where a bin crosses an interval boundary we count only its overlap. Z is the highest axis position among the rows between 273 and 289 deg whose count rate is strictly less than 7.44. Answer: 280.0 deg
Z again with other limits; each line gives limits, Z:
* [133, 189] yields 182.0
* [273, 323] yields 320.0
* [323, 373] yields 372.0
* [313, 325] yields 320.0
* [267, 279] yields 278.0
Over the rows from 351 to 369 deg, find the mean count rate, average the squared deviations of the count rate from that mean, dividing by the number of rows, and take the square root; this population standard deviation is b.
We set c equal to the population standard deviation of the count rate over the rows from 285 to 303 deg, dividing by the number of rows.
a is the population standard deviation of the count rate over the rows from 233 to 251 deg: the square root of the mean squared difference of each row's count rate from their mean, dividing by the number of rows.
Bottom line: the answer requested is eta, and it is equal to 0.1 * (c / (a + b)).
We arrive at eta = 0.027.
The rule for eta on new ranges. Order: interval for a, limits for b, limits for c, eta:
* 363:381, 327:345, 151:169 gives 0.044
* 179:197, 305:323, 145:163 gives 0.049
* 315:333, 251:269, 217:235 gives 0.079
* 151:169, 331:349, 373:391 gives 0.052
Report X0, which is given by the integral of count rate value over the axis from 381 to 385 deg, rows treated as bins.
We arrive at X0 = 29.1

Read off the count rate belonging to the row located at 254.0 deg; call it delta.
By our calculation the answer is 8.206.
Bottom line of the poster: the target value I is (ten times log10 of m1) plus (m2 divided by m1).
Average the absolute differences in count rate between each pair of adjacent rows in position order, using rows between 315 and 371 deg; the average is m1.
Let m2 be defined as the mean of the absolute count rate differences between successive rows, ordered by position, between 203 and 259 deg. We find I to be -4.1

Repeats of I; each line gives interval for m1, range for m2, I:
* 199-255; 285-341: -3.9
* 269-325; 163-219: -3.7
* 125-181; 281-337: -4.0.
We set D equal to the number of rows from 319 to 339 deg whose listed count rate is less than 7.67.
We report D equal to 8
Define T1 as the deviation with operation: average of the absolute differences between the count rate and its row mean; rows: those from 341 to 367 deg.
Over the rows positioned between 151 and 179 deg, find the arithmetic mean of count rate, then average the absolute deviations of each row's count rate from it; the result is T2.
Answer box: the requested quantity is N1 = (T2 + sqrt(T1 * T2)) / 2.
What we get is 0.21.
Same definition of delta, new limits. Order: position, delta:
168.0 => 7.622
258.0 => 8.011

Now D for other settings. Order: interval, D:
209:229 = 0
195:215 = 1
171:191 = 5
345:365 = 10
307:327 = 8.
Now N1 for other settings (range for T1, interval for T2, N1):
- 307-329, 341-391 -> 0.23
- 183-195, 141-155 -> 0.19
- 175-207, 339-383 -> 0.23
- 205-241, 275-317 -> 0.34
